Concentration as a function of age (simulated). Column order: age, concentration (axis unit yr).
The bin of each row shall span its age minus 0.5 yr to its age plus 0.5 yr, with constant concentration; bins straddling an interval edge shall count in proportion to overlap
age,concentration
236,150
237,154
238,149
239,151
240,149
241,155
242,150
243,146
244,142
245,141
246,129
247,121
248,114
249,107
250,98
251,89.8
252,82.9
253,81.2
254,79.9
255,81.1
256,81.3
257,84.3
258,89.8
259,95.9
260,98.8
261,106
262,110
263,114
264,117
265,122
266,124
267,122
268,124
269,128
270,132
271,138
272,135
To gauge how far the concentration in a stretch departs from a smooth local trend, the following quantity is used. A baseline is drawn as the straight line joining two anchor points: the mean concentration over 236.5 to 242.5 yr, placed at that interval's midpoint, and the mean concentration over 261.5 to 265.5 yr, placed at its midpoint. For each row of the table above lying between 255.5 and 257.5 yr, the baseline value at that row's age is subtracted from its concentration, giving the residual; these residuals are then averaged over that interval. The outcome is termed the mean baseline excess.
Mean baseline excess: -43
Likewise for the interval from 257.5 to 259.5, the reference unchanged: -30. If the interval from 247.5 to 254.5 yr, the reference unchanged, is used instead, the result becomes -41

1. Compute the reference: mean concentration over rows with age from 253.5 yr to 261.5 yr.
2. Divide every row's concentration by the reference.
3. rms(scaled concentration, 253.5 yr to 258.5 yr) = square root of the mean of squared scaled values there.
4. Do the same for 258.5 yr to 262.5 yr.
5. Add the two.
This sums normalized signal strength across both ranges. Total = 2.08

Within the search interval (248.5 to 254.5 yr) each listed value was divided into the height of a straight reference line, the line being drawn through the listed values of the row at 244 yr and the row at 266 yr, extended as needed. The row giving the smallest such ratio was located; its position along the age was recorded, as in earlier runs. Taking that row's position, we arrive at 249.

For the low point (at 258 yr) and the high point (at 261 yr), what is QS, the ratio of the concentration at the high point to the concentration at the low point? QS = 1.2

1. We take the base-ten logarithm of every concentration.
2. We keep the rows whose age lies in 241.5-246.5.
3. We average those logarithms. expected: 2.15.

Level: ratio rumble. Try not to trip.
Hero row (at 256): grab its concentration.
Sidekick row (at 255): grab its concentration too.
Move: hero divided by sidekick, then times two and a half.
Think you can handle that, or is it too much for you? 2.5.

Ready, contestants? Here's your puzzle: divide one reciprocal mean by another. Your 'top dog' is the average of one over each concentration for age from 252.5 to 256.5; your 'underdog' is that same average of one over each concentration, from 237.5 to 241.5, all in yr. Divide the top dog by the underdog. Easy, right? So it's 1.87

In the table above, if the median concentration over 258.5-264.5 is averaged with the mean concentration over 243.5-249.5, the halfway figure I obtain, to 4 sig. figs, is 116.8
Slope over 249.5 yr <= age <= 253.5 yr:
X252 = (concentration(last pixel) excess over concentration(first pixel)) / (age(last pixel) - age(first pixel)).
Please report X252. -5.6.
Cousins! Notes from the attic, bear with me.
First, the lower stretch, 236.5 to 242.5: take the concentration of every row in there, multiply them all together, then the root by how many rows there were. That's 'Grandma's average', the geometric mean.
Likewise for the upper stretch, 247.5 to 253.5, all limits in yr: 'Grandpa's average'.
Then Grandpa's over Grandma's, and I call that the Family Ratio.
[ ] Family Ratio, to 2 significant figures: 0.63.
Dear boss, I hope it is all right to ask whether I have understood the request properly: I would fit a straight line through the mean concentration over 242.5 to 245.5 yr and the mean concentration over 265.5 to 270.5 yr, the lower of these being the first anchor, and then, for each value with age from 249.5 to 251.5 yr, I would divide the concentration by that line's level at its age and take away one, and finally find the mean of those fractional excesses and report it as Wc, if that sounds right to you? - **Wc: -0.32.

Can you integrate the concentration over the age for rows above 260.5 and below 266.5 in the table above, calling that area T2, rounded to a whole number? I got 693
